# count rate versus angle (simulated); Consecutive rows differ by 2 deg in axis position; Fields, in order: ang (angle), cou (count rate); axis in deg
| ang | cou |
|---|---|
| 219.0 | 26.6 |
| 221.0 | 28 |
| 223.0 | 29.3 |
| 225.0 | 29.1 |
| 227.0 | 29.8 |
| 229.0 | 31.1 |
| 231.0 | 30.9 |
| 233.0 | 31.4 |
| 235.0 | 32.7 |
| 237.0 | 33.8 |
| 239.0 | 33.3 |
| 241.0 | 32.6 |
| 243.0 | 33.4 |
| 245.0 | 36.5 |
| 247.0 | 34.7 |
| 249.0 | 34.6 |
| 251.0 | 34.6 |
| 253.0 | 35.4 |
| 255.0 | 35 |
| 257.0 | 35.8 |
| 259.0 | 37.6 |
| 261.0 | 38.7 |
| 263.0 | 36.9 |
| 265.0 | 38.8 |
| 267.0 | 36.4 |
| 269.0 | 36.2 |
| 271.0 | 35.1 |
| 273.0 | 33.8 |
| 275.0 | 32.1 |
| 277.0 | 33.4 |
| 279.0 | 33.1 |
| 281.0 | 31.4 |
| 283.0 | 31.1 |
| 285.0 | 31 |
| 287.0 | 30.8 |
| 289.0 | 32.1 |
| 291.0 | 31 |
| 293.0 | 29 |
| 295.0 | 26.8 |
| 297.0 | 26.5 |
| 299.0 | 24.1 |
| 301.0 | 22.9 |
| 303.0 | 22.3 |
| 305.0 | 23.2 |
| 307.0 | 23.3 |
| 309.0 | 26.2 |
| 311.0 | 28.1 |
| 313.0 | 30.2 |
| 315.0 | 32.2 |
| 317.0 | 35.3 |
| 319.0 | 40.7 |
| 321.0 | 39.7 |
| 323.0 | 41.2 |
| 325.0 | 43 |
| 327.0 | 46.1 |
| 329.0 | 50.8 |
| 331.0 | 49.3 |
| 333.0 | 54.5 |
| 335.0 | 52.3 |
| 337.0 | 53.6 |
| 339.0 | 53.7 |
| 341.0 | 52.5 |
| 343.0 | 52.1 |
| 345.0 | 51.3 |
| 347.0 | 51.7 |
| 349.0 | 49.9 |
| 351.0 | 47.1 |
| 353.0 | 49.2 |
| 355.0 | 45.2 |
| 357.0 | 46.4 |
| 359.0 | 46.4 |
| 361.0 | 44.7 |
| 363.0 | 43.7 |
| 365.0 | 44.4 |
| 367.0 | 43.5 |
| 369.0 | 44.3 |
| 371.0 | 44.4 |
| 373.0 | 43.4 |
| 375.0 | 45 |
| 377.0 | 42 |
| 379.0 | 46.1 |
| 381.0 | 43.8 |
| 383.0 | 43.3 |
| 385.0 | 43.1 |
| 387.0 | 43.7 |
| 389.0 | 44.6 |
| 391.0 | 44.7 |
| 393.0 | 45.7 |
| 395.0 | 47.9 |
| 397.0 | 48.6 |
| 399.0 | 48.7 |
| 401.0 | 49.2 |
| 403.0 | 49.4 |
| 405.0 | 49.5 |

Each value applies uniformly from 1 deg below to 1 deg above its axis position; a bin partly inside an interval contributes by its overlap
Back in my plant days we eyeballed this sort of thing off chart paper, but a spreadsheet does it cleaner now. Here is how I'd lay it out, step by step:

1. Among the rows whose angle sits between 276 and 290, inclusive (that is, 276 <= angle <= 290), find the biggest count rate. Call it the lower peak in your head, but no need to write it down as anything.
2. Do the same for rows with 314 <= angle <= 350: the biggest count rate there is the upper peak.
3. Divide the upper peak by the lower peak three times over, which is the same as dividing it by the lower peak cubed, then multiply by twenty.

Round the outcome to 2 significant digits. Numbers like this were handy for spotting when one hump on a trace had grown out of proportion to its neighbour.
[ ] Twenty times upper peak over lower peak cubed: 0.029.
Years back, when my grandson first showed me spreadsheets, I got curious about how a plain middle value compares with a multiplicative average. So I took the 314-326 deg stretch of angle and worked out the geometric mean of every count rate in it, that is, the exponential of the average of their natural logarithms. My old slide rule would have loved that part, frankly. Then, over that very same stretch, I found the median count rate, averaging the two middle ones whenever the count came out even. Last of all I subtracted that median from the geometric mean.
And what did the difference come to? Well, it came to -1.7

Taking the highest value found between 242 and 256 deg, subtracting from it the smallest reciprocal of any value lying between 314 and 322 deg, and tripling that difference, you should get 109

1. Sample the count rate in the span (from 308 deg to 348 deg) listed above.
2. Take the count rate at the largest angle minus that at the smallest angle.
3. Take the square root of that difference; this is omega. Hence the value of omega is 5.0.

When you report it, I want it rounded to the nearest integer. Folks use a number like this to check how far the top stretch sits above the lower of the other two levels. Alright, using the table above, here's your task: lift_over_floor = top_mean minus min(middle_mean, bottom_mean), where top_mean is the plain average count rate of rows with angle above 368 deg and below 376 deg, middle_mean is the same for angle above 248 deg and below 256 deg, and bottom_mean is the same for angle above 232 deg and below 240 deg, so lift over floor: 11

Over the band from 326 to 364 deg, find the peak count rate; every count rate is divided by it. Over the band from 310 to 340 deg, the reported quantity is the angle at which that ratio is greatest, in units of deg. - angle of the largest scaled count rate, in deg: 333.0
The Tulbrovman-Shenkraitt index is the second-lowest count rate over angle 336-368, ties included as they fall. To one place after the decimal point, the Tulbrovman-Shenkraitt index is 43.7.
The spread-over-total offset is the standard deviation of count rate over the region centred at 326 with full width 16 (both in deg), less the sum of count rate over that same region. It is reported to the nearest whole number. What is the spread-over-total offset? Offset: -360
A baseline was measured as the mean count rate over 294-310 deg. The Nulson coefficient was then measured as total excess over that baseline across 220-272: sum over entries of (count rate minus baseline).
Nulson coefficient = 247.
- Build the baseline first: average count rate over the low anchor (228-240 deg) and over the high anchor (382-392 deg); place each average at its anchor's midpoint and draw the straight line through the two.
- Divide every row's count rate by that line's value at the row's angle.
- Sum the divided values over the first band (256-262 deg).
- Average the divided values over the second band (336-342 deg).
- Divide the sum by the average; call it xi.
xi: 2.5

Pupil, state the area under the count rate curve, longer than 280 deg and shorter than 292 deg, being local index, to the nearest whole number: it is 375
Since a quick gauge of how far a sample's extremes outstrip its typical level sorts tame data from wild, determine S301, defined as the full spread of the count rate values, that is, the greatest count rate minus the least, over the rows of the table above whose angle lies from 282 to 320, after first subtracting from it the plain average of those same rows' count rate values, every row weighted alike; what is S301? -10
